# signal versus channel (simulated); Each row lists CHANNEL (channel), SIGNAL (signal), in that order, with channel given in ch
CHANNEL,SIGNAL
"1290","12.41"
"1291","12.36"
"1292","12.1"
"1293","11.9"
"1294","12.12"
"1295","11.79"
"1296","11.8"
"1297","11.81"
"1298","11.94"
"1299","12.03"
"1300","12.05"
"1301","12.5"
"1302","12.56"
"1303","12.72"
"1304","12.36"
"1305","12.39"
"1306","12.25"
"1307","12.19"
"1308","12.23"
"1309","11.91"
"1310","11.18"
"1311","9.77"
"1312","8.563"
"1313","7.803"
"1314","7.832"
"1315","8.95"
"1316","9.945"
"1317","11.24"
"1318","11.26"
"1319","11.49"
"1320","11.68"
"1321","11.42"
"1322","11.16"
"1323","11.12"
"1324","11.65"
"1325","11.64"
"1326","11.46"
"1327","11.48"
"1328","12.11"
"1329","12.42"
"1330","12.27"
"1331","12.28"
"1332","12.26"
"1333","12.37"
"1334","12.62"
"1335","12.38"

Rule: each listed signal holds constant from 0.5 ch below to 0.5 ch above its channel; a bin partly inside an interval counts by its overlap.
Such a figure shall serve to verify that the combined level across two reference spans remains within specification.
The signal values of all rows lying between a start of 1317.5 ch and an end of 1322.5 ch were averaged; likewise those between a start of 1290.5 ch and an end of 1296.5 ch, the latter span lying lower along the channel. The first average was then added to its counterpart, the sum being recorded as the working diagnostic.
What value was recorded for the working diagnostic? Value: 23.4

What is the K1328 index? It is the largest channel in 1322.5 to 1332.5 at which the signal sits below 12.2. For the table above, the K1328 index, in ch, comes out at 1328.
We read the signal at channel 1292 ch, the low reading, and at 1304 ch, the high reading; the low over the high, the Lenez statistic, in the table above 0.98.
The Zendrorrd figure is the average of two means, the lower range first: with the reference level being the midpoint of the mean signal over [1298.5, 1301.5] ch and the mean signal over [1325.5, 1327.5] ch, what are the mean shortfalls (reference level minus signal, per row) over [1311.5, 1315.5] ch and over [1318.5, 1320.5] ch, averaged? 1.9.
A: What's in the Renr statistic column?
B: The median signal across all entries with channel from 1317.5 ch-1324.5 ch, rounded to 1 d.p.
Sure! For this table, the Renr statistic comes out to 11.4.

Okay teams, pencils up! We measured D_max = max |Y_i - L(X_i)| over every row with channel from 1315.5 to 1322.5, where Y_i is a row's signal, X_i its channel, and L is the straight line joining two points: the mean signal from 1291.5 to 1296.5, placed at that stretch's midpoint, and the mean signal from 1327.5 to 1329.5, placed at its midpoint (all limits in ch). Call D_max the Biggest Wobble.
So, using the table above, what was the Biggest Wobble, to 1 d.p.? 2.2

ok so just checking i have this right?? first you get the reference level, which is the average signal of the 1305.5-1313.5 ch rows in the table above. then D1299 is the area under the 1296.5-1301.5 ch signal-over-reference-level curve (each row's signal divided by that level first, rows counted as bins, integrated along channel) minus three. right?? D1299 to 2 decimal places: 2.62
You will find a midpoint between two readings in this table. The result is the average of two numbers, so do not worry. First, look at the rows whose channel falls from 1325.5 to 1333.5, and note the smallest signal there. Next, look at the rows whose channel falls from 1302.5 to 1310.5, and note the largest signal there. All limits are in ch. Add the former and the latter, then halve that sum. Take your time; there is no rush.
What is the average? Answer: 12.09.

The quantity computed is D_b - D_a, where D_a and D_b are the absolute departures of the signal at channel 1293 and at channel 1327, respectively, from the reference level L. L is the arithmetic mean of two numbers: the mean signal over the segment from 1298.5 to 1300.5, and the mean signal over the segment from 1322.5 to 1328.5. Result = 0.2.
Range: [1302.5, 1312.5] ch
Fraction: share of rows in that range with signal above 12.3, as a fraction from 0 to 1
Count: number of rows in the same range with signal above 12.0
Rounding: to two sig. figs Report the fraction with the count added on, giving 6.3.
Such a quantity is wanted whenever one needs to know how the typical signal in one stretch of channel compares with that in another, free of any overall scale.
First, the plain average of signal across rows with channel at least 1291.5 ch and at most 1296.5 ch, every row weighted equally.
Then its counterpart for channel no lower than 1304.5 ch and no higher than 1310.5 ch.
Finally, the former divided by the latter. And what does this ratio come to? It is 0.99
